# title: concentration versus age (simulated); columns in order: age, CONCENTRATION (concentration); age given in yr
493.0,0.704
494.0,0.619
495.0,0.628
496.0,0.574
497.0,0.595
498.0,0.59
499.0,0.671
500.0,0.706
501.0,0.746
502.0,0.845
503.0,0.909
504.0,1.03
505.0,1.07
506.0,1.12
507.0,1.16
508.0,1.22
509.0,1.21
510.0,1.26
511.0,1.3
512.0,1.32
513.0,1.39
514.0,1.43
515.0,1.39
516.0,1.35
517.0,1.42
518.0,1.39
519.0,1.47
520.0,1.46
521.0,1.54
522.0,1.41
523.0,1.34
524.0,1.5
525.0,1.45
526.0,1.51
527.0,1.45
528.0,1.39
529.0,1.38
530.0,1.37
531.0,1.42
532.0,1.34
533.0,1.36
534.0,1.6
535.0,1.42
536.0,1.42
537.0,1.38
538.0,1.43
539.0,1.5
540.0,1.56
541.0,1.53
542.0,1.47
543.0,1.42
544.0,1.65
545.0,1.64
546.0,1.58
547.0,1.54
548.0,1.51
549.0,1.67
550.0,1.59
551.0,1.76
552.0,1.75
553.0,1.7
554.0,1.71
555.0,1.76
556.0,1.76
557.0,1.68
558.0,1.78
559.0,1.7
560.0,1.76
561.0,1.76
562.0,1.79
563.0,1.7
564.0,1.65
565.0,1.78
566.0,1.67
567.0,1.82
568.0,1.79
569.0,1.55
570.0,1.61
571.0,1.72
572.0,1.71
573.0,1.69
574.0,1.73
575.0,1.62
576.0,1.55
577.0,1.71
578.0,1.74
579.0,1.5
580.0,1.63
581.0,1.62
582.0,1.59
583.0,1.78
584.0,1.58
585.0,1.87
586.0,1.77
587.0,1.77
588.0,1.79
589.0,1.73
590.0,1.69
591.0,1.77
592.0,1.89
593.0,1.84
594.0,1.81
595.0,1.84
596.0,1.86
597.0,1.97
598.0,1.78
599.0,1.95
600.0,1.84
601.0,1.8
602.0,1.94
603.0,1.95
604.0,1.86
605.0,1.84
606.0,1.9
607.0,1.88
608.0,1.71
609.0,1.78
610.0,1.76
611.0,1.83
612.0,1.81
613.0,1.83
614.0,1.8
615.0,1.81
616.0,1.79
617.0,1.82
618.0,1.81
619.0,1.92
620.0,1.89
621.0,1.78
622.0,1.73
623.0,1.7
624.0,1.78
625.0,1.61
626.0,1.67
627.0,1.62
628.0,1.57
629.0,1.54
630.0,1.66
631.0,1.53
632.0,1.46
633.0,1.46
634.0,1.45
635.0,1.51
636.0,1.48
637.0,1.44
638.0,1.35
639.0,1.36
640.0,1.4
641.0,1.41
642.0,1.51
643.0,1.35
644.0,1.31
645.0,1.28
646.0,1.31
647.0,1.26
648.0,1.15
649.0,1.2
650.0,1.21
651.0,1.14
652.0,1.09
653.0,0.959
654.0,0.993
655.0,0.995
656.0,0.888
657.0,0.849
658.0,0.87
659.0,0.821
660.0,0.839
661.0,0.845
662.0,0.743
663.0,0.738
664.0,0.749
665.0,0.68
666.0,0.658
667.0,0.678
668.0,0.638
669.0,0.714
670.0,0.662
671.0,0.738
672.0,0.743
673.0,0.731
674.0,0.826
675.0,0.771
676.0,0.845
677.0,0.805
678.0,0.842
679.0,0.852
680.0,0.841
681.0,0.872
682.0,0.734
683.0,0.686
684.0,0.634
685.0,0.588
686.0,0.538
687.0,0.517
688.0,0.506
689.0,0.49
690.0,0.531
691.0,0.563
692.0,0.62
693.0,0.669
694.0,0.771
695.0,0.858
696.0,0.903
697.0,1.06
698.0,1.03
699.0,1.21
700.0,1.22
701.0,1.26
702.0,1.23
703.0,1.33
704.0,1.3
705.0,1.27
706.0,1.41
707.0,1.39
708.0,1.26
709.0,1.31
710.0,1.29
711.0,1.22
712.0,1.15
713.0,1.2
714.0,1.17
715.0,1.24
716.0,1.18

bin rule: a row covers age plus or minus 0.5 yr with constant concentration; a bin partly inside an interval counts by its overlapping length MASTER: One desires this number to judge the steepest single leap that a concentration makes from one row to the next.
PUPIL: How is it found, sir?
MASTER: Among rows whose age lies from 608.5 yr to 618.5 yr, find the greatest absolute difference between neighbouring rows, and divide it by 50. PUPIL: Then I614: 0.0014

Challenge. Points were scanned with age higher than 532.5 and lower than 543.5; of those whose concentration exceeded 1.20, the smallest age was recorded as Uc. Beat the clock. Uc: 533.0 yr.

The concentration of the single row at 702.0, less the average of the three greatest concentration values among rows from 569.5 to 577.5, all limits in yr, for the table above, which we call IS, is -0.49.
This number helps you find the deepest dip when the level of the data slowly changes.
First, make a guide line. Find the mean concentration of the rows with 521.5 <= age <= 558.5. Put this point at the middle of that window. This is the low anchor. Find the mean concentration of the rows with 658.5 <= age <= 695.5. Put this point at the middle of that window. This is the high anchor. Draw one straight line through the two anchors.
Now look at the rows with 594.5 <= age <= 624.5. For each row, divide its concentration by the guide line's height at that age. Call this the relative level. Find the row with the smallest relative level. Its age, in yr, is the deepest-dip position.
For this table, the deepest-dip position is 598.0 yr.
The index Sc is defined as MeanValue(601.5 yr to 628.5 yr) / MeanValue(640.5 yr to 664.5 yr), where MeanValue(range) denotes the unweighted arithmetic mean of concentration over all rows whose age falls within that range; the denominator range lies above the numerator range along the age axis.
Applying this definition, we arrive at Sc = 1.69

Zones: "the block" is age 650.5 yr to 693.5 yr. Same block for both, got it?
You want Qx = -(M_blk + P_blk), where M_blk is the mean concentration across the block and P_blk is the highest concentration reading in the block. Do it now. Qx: -1.9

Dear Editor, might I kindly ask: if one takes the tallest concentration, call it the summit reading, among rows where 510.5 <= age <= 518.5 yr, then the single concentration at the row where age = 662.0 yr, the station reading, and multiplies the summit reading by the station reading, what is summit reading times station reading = 1.06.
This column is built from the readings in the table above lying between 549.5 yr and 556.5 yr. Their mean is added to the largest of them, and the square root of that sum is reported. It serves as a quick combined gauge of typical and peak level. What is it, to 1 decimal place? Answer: 1.9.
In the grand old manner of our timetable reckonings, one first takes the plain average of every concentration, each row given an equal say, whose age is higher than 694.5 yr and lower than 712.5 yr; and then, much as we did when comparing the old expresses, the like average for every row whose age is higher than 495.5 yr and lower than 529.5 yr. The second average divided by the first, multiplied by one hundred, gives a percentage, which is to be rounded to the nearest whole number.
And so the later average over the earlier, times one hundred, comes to 99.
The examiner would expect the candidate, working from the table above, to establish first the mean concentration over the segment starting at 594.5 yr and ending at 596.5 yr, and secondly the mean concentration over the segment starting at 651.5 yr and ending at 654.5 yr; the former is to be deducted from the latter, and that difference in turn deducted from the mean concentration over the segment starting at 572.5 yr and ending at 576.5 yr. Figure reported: 2.5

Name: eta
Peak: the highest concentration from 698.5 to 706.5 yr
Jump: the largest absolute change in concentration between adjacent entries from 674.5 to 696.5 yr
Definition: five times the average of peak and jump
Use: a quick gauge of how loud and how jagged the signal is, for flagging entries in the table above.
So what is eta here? 3.9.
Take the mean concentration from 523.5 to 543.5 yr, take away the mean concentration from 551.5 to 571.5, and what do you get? -0.3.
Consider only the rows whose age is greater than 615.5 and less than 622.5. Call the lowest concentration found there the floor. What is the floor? 1.73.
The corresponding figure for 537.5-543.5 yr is 1.42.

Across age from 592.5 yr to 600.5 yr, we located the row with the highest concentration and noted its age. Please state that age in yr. 597.0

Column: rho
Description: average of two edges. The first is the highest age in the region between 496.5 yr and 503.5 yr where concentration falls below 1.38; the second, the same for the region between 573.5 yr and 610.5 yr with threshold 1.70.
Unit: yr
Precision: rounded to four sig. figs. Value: 546.5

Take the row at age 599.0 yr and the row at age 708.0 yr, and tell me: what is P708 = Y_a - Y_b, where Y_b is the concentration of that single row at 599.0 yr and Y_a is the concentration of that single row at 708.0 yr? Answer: -0.69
